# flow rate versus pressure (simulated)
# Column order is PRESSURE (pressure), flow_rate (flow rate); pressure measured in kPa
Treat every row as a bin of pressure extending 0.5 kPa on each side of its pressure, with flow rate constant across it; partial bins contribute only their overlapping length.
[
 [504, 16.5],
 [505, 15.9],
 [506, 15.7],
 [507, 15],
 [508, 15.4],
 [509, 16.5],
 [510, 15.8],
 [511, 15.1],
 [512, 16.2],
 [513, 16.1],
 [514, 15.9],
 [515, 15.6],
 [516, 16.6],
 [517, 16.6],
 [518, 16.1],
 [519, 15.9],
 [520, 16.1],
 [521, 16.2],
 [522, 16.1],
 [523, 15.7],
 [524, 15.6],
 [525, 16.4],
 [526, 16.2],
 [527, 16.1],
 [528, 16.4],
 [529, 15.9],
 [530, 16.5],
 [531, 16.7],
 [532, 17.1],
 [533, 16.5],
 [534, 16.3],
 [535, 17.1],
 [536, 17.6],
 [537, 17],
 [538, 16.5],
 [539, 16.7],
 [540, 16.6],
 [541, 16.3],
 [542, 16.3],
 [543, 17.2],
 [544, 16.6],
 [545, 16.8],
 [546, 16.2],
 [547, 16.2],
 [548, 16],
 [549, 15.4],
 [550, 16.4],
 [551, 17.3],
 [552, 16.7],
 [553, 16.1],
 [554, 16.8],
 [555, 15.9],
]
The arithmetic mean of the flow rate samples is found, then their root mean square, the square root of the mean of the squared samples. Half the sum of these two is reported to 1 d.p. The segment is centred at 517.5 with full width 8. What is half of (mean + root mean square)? 16.1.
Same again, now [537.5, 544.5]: 16.6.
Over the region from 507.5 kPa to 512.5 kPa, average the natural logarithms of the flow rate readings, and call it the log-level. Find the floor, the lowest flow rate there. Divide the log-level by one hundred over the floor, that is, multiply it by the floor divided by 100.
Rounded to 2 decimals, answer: 0.42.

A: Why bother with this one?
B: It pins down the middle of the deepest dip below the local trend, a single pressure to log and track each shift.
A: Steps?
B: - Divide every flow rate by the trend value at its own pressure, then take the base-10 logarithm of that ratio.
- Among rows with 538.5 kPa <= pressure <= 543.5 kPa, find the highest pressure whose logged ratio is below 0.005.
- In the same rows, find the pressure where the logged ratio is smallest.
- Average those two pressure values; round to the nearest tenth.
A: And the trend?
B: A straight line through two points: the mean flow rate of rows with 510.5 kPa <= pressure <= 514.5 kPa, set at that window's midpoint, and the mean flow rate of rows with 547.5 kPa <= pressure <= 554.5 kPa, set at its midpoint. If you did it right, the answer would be 542.0 kPa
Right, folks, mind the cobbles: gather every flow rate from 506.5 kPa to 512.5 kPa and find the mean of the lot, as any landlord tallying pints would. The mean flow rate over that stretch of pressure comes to 15.7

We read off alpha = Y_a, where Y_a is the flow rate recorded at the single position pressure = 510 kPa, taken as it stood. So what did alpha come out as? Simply 15.8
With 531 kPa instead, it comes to 16.7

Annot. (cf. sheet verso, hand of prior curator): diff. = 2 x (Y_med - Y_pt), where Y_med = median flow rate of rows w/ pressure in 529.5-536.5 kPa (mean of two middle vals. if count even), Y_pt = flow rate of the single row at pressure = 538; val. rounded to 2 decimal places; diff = 0.40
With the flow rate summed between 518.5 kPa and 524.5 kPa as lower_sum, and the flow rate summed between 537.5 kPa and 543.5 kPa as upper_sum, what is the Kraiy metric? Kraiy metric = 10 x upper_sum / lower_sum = 10.4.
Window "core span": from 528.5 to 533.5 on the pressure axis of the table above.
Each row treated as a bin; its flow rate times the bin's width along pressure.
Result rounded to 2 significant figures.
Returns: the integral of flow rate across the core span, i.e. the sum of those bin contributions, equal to 83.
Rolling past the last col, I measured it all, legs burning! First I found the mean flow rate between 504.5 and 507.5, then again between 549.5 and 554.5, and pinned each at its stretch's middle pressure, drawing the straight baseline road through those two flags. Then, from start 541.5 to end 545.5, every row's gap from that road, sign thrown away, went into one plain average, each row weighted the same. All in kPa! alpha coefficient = 0.33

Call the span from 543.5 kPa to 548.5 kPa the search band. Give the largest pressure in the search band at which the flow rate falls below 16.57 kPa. 548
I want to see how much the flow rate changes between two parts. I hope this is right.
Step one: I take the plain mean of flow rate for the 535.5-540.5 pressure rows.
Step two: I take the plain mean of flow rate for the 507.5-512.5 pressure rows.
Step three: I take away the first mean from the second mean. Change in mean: -1.1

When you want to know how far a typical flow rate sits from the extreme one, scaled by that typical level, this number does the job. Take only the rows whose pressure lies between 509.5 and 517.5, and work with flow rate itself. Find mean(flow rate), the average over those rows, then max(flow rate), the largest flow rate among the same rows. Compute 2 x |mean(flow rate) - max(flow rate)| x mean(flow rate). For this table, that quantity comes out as 20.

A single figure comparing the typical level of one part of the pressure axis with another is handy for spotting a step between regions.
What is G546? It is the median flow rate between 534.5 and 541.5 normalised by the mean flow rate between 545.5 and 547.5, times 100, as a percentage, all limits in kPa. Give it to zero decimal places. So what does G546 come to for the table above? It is 103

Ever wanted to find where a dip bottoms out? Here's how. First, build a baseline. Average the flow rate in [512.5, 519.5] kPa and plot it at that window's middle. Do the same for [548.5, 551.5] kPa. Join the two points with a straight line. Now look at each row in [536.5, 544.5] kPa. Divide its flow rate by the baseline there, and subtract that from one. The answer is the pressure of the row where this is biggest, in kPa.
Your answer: 542 kPa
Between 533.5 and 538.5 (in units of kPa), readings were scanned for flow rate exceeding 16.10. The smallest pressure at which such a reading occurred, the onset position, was 534 kPa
